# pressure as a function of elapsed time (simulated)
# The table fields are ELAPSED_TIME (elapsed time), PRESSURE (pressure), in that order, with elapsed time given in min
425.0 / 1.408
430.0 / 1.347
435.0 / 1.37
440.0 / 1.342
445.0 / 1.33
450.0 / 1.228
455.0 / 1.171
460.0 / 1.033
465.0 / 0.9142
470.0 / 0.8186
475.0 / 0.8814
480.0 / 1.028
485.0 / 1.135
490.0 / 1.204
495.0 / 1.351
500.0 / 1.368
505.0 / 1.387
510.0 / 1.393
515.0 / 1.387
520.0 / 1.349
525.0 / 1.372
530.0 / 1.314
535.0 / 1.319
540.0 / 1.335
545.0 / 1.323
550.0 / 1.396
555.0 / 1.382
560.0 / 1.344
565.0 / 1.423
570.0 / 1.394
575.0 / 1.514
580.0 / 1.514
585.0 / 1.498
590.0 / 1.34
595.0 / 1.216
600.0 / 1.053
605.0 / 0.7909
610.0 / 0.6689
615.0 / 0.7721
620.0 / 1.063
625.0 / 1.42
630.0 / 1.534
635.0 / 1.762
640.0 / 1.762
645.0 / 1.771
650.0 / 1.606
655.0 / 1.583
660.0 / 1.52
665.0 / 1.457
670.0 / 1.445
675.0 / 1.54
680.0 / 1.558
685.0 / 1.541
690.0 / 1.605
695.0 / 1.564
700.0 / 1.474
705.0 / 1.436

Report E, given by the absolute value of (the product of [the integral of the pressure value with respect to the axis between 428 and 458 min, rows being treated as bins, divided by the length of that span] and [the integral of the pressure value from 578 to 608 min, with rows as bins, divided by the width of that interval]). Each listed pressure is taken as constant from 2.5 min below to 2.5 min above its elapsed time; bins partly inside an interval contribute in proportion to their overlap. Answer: 1.58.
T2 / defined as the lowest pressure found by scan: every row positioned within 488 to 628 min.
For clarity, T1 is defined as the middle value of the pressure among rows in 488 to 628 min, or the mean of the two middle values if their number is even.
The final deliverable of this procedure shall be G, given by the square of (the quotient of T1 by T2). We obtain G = 4.1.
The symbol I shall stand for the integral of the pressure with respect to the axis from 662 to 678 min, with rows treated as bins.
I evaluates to 23.7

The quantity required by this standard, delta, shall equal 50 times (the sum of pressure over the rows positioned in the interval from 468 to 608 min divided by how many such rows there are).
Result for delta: 64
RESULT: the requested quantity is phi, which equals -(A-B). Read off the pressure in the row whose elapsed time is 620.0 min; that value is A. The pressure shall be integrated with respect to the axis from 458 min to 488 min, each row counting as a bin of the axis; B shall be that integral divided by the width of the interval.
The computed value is -0.09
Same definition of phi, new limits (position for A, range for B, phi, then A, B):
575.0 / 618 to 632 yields -0.17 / 1.514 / 1.34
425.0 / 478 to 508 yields -0.16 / 1.408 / 1.25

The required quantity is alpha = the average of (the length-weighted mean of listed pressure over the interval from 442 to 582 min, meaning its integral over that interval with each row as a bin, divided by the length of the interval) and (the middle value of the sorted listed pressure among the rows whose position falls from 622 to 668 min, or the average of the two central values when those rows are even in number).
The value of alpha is 1.43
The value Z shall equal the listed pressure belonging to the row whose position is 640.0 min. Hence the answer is 1.762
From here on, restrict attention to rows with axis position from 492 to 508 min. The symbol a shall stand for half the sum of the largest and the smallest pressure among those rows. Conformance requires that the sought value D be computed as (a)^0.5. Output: 1.17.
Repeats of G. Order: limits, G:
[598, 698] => 5.3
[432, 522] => 2.4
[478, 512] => 1.7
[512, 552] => 1.0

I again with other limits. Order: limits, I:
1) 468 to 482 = 12.7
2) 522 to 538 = 21.4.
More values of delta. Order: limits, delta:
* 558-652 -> 67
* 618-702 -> 77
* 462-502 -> 54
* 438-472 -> 56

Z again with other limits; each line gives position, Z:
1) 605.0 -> 0.7909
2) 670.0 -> 1.445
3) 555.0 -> 1.382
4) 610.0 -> 0.6689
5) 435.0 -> 1.37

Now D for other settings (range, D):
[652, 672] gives 1.23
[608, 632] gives 1.05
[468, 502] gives 1.05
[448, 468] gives 1.03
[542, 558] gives 1.17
